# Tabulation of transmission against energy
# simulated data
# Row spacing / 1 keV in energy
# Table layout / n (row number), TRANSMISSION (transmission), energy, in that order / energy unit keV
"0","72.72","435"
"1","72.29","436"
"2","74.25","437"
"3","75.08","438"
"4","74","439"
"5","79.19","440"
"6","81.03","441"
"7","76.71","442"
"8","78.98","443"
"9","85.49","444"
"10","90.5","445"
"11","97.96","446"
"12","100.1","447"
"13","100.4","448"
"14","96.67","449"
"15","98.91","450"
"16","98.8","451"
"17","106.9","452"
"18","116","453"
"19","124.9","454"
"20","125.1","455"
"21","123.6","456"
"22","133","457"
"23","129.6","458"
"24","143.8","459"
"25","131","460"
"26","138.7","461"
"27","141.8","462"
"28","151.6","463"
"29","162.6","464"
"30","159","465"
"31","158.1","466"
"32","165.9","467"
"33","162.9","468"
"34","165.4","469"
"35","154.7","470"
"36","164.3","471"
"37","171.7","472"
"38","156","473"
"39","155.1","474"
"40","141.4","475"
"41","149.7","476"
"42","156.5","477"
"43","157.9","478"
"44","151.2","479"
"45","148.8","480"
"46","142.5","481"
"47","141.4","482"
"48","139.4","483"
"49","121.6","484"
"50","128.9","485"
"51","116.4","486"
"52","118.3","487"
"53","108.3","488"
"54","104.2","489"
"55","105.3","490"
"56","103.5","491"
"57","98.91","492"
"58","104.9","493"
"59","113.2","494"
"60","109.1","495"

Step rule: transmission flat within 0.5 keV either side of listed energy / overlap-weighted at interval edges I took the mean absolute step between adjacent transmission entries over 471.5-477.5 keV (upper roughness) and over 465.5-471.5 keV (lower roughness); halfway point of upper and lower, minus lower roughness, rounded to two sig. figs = 1.2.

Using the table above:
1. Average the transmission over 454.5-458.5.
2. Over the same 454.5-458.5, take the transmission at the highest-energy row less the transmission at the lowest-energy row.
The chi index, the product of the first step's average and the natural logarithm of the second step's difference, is 192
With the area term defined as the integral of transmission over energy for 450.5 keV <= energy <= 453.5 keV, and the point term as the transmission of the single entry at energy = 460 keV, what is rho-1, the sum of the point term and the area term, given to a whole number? 453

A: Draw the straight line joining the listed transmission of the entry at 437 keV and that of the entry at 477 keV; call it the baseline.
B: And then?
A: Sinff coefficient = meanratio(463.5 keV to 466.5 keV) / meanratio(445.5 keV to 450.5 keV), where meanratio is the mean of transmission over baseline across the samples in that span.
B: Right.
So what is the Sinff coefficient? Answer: 1.19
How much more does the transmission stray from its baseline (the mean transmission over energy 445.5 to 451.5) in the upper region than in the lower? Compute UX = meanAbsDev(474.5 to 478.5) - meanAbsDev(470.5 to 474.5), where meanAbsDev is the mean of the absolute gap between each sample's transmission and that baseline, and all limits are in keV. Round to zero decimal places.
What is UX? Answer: -10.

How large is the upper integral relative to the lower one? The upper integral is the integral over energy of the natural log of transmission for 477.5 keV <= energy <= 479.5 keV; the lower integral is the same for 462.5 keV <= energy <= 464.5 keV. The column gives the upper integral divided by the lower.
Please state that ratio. 1.00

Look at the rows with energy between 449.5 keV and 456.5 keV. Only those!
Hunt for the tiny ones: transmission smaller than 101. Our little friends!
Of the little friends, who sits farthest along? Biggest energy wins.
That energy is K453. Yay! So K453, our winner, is 451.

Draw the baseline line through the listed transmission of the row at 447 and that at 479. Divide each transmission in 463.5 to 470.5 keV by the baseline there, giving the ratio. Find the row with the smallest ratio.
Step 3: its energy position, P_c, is 470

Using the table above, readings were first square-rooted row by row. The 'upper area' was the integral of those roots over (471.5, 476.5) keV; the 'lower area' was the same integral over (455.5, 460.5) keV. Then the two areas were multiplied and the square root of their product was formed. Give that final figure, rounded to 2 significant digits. 60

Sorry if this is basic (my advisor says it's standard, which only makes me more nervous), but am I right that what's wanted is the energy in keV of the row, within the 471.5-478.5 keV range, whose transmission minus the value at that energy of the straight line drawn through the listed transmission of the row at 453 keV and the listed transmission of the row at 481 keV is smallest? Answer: 475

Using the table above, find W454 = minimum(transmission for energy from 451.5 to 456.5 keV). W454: 106.9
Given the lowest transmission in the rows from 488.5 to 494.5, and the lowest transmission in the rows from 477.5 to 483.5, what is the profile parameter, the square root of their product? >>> 117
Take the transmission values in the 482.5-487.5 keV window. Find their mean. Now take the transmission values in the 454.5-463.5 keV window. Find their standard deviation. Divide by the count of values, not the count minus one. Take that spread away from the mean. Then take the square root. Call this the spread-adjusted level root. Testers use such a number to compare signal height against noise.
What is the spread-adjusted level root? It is 10.8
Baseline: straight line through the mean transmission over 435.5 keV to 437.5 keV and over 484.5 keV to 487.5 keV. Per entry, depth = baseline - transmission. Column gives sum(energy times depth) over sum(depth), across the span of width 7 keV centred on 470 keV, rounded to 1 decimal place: 469.9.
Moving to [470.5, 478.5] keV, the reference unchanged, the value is 474.2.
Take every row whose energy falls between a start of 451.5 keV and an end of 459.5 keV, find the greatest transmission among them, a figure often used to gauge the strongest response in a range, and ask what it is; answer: 143.8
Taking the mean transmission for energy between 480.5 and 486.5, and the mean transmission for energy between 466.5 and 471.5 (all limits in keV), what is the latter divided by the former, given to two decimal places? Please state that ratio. 1.23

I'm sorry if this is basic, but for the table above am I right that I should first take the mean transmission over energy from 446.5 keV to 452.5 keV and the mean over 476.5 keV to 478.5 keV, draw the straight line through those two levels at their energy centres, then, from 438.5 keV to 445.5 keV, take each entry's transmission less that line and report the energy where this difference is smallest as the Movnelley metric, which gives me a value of 442 keV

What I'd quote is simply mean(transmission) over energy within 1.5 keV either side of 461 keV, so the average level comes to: 137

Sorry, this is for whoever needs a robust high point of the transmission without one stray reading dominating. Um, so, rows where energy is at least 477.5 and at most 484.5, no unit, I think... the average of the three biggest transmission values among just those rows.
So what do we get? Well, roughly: 153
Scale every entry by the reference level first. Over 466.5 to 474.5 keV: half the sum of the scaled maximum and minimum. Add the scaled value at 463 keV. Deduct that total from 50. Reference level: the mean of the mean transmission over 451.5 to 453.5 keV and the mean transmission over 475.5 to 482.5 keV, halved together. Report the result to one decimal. 47.6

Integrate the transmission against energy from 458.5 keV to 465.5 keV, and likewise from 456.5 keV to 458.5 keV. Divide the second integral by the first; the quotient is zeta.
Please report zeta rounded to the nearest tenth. 0.3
